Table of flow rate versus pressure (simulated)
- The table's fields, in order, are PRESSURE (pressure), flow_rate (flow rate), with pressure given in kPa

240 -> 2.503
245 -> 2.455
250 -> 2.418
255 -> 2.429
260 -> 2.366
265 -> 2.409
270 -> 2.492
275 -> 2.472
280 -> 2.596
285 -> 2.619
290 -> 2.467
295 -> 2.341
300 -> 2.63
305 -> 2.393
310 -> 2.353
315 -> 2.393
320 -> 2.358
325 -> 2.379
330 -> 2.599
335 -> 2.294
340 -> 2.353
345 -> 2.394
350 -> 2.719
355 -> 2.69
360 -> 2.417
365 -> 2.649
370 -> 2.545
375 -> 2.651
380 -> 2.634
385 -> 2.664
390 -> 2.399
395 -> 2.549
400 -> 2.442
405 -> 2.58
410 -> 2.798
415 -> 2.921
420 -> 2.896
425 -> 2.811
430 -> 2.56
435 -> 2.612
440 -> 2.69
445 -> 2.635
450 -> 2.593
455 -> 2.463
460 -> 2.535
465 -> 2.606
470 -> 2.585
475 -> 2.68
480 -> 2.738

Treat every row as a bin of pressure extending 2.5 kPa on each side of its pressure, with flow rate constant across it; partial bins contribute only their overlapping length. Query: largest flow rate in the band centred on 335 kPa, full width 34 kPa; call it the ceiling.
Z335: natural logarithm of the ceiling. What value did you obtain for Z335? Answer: 1.00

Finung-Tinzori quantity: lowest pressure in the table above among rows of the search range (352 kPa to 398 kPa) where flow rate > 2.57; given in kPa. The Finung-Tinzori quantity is 355 kPa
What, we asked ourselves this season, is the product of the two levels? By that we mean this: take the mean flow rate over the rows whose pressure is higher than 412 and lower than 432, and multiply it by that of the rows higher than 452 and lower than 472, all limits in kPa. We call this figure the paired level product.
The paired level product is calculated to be 7.1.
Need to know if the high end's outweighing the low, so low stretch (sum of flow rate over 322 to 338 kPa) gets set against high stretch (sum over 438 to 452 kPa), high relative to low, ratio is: 1.1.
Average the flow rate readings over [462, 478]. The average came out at 2.62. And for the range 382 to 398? 2.54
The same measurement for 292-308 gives 2.45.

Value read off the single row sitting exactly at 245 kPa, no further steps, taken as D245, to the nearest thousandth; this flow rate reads 2.455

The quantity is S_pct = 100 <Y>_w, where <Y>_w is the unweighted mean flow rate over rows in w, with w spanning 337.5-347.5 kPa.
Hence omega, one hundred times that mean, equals 237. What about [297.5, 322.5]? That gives 243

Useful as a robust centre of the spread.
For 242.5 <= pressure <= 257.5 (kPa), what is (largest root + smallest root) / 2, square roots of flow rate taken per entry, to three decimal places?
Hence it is 1.561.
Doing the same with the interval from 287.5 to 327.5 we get 1.576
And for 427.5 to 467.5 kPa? 1.605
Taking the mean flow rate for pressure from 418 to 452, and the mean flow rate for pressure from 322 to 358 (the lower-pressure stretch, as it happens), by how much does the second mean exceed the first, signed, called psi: -0.20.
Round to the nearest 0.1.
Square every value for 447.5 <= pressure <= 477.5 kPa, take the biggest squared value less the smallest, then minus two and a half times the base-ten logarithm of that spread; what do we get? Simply -0.1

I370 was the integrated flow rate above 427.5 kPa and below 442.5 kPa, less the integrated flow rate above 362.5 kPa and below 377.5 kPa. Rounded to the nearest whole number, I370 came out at 0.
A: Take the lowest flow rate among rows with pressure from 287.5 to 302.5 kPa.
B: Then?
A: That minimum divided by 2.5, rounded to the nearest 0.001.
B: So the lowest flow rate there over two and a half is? 0.936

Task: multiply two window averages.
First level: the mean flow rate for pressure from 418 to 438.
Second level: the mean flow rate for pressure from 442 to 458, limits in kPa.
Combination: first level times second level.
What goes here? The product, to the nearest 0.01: 6.97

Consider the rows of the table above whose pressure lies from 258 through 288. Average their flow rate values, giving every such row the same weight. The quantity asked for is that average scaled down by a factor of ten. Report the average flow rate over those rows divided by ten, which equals 0.249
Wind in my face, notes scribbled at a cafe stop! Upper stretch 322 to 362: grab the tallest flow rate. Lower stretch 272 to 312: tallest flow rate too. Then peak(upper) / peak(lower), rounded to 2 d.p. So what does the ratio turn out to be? 1.03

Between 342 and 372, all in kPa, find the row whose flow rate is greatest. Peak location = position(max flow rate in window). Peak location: 350 kPa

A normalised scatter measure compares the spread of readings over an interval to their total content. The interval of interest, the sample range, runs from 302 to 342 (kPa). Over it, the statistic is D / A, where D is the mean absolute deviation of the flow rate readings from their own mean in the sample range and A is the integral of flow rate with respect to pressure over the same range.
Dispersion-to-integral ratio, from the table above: 0.0006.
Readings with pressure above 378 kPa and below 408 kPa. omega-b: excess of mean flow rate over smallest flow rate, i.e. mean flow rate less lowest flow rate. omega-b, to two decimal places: 0.15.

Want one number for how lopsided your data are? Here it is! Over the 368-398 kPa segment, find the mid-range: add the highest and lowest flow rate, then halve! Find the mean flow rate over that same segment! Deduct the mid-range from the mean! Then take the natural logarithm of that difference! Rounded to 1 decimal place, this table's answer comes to -3.2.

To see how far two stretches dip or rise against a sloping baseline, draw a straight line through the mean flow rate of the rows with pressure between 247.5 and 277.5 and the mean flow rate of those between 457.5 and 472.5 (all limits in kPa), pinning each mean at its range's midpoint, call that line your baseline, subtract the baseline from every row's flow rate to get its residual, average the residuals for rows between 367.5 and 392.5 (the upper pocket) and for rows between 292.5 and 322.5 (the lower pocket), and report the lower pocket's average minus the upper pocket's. -0.12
